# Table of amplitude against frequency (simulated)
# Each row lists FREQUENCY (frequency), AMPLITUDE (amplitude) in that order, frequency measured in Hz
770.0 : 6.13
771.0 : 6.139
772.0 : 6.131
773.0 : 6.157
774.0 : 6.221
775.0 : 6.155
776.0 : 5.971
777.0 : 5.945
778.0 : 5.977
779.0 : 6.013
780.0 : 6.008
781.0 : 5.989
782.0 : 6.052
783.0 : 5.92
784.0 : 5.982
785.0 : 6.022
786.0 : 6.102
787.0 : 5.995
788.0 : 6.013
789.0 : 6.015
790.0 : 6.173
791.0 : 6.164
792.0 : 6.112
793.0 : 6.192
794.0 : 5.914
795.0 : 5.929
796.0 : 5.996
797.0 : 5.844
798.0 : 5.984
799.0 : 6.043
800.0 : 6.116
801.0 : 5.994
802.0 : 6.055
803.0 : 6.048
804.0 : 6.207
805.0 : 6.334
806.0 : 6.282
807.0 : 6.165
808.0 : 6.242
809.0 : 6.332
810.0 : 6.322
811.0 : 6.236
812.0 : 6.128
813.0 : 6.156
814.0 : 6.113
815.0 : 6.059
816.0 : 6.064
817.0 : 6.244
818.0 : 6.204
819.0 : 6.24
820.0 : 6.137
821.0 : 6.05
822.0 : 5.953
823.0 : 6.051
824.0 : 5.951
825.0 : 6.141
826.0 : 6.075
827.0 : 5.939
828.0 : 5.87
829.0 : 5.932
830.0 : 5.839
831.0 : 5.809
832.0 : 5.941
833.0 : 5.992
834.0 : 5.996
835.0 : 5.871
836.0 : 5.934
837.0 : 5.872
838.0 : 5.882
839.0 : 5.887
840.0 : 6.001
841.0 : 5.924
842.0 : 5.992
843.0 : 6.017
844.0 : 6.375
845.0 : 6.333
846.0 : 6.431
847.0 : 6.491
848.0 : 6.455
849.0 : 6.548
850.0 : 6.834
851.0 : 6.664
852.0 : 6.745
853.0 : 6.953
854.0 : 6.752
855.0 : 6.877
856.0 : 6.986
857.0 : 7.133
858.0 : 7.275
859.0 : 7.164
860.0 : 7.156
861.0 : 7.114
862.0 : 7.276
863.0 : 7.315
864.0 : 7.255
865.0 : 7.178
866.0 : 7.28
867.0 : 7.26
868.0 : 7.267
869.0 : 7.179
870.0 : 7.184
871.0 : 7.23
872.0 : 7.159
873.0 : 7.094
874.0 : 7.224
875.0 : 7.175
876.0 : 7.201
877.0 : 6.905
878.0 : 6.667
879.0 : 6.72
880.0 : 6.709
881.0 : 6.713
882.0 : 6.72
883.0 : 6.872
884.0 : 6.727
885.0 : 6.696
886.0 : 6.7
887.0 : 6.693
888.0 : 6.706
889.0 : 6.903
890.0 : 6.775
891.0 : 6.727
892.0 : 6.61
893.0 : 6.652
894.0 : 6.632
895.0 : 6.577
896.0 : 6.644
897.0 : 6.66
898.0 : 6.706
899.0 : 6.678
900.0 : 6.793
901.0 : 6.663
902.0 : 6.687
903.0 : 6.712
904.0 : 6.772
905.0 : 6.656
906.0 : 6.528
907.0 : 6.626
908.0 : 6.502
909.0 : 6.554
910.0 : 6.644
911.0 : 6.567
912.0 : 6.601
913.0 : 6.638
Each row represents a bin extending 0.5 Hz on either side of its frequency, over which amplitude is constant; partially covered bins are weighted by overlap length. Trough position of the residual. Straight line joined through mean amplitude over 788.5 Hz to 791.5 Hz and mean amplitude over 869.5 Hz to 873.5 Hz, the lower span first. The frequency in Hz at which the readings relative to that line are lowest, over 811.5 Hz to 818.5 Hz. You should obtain 816.0 Hz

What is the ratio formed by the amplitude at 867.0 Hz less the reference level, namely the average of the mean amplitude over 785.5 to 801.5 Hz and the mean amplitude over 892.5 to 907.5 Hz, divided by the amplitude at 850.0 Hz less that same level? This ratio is 1.9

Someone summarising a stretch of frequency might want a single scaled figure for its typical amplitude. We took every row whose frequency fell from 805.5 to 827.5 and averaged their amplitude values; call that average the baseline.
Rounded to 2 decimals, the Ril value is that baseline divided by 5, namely 1.23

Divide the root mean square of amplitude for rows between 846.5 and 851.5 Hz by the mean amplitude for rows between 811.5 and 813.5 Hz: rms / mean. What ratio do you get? 1.07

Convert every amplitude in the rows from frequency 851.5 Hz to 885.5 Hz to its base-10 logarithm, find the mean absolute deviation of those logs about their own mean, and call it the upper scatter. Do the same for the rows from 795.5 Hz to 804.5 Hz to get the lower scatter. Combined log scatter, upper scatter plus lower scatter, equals 0.0175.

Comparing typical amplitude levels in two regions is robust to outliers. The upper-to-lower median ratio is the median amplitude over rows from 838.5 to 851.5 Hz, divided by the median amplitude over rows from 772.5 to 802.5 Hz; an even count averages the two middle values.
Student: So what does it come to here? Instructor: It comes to 1.06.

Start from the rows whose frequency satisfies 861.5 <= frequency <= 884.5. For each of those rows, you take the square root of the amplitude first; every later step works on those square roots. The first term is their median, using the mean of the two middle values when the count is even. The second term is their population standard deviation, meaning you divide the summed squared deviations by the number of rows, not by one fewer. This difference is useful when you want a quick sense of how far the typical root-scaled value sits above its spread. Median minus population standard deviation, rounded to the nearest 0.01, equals 2.64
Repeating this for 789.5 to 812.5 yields 2.45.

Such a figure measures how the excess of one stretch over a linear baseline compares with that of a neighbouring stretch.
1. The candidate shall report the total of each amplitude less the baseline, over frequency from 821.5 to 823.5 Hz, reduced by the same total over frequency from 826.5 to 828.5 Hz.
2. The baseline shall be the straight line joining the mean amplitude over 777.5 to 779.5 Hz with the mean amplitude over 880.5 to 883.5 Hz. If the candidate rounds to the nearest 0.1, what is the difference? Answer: 0.3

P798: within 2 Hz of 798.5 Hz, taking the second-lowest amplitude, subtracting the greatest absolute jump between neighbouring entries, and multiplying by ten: 58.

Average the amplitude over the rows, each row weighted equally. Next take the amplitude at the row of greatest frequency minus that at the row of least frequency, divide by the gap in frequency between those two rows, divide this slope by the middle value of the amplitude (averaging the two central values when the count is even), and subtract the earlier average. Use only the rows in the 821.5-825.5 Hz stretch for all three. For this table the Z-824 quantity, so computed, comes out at -6.0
